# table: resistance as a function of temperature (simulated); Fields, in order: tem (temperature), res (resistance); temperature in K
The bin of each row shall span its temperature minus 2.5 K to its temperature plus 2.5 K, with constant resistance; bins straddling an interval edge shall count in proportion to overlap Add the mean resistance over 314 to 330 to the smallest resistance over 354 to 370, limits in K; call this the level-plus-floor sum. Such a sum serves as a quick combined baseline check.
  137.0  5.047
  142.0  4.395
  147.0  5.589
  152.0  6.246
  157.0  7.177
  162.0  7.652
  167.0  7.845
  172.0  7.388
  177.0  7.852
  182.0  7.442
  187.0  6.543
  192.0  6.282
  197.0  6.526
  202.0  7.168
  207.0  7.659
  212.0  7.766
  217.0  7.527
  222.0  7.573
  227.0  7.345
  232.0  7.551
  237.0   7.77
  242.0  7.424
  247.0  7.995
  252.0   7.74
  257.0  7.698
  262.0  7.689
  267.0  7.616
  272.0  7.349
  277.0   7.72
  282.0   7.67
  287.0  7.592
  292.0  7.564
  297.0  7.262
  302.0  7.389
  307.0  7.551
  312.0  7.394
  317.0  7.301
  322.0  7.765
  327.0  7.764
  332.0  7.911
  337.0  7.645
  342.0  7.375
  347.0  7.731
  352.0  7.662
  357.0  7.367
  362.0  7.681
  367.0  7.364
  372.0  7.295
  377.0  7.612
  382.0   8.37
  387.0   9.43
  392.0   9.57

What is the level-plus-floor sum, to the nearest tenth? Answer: 15.0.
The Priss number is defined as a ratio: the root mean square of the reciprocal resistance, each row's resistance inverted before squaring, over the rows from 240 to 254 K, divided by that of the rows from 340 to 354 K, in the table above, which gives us 0.98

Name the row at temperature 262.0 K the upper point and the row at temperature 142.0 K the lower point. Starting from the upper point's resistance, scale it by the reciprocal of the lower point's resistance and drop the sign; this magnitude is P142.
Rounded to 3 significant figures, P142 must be 1.75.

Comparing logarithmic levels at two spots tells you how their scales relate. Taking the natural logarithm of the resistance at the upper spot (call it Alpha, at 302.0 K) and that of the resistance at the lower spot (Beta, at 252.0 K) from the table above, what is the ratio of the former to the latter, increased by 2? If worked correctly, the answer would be 2.98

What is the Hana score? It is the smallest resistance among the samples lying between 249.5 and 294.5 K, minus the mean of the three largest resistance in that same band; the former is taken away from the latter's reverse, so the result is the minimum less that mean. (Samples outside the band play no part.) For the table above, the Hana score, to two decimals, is -0.37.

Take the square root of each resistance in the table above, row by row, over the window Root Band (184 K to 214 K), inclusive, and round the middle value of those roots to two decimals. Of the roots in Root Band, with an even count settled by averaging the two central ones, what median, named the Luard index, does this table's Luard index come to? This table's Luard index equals 2.62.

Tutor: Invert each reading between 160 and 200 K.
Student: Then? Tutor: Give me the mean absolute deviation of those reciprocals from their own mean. 0.011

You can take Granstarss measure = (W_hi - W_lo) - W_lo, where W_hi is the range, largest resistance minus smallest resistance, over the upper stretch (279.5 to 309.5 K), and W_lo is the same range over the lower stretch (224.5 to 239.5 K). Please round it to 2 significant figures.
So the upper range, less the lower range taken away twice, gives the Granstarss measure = -0.44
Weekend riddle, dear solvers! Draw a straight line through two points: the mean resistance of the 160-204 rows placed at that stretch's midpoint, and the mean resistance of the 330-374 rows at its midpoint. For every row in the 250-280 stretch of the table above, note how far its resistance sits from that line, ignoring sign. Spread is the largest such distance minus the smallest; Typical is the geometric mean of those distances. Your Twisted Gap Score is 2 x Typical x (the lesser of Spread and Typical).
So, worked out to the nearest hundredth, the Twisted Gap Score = 0.10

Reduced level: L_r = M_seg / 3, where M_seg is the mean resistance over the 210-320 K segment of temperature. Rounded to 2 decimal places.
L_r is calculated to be 2.52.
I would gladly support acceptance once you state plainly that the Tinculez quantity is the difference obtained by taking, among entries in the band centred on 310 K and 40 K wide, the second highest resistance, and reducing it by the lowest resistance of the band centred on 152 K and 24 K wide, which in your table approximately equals 3.37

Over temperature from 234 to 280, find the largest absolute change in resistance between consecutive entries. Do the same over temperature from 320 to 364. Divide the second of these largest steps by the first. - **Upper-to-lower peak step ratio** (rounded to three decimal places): 0.623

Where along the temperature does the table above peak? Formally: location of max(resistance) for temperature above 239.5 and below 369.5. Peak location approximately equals 247.0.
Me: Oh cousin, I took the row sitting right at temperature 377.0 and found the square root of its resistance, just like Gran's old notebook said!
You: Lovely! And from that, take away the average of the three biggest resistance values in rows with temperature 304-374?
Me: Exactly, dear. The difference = -5.05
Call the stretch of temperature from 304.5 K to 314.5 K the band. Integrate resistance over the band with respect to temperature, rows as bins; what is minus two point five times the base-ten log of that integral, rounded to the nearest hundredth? -4.68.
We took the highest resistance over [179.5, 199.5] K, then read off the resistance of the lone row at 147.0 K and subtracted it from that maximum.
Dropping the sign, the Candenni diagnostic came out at 1.9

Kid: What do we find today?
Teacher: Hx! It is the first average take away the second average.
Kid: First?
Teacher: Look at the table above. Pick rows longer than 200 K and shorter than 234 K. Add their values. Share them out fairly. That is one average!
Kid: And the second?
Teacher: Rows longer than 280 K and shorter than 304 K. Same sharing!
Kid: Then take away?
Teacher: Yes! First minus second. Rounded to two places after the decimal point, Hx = 0.02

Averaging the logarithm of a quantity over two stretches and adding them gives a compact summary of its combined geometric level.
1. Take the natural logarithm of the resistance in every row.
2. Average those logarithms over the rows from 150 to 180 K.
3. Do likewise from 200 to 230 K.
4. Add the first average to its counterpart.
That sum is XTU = 4.01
